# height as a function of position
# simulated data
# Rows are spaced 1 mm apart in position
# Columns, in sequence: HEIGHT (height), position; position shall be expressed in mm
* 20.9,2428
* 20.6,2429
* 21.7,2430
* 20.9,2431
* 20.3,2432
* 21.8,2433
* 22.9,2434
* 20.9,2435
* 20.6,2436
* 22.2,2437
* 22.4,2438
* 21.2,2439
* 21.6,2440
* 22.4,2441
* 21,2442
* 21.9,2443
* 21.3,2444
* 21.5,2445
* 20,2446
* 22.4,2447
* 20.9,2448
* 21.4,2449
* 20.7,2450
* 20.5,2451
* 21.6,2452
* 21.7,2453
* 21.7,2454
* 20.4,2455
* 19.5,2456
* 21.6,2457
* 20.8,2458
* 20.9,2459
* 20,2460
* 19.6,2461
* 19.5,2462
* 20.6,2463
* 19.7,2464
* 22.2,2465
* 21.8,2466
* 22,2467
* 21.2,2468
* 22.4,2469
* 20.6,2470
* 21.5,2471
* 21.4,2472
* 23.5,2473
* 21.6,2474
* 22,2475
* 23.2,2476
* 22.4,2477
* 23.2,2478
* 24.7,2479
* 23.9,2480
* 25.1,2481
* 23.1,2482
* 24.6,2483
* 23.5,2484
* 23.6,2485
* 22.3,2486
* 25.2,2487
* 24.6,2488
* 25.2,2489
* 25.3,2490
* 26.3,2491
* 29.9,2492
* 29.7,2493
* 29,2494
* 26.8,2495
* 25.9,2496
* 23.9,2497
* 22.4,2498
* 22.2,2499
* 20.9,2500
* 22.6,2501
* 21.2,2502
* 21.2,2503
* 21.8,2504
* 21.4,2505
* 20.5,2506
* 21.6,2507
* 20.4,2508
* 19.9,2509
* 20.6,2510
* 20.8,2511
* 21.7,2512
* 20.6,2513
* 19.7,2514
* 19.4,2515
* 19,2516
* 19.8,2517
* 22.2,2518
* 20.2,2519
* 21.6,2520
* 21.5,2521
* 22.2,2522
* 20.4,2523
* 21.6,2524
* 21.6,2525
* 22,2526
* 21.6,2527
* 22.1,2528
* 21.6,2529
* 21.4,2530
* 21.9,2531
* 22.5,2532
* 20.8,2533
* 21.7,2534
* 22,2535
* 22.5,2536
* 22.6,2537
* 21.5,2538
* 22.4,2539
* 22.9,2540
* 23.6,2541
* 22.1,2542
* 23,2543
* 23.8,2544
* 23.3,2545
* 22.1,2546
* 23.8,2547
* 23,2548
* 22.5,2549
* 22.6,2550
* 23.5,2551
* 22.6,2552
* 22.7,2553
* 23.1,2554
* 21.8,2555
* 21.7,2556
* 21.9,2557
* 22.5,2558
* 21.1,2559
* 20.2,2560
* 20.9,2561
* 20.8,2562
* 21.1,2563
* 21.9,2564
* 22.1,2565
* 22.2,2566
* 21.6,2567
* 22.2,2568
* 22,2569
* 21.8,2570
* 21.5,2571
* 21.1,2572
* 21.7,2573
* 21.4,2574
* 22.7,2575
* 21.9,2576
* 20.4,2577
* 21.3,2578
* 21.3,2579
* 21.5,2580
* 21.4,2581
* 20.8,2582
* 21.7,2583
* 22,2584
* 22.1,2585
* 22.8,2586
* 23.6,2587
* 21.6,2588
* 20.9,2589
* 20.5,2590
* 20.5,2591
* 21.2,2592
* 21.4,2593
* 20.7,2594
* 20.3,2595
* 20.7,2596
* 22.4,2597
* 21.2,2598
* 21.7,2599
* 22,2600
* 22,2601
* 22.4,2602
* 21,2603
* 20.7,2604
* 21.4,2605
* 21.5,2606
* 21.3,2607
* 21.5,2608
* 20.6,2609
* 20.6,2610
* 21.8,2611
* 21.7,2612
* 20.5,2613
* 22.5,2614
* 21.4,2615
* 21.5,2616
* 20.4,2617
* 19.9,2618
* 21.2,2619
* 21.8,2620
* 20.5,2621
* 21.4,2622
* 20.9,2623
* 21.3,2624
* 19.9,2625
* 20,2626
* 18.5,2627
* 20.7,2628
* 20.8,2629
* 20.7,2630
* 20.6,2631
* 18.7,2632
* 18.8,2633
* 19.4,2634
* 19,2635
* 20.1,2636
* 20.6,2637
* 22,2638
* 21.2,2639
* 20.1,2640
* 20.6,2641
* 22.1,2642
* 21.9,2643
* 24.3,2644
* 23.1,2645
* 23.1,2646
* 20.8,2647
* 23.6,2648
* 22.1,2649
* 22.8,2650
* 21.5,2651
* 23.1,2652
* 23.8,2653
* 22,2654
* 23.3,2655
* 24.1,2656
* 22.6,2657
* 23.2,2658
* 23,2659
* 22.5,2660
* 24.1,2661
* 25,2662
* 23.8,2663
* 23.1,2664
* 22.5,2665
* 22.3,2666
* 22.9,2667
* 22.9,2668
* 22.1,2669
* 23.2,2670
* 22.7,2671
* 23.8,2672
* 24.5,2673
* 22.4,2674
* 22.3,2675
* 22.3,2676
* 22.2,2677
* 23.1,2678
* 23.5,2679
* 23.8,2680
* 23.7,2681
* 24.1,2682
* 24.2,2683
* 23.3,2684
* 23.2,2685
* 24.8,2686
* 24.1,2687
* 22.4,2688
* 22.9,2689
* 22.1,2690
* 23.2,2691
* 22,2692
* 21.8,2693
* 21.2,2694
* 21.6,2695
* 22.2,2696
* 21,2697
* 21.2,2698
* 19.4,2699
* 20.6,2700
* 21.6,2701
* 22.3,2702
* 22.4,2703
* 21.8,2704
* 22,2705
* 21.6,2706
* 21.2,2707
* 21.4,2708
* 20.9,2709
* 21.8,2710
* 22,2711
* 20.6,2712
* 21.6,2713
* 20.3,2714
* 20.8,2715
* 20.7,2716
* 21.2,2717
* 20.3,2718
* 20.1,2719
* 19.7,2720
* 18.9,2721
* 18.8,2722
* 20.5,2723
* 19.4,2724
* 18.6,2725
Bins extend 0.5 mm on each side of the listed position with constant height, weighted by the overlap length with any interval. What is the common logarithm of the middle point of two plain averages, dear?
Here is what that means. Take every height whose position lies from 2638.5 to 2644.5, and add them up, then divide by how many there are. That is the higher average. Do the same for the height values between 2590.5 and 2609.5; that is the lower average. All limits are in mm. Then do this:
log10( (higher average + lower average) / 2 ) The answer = 1.33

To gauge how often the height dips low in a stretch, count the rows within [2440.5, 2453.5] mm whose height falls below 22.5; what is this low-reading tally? 13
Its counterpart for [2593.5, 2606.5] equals 13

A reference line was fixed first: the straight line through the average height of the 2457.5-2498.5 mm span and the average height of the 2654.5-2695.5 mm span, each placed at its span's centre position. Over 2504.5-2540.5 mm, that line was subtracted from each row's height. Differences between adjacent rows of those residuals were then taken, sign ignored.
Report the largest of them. 2.4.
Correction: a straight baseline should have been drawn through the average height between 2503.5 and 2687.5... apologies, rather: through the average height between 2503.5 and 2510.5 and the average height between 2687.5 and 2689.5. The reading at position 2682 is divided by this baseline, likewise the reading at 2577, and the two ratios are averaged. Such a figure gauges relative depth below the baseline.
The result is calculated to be 1.006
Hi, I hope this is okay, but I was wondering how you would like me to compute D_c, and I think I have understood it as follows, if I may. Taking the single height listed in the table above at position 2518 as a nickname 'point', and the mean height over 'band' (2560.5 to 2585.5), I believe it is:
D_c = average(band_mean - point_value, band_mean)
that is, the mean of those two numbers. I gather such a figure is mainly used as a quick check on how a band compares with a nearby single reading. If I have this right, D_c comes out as 10.5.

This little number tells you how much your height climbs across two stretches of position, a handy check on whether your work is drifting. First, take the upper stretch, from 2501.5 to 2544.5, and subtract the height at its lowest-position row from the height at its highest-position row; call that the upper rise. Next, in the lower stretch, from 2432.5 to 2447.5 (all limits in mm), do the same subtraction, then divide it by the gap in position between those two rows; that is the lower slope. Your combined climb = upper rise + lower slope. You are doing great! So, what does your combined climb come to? 2.6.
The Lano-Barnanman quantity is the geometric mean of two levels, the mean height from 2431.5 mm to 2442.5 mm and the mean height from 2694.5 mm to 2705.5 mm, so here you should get 21.5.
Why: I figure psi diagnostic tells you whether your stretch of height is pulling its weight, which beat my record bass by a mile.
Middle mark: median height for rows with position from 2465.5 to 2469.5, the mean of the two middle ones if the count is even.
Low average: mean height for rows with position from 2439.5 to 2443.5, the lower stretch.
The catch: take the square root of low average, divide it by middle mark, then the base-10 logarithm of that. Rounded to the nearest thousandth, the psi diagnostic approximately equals -0.672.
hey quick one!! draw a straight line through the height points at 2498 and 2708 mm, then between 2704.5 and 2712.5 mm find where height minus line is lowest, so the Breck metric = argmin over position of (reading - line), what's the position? 2712 mm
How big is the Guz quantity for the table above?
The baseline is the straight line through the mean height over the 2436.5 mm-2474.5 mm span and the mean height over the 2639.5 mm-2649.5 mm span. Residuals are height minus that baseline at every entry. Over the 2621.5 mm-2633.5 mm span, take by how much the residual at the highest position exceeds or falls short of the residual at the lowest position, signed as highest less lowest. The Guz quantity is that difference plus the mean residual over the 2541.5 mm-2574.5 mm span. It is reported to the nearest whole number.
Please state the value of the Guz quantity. -2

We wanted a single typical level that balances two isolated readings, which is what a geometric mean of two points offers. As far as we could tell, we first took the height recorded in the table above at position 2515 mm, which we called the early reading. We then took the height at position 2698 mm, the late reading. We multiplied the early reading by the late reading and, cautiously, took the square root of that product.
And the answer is 20.3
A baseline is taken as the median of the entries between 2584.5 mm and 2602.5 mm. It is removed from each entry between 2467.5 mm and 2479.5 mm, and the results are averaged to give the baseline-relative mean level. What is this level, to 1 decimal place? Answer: 0.8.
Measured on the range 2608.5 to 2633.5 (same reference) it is -0.8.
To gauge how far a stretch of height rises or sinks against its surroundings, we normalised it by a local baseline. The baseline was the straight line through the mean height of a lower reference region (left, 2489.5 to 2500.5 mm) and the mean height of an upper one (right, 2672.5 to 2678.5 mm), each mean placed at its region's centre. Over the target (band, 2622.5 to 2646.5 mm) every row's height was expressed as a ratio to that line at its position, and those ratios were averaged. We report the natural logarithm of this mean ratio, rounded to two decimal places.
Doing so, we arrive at -0.12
